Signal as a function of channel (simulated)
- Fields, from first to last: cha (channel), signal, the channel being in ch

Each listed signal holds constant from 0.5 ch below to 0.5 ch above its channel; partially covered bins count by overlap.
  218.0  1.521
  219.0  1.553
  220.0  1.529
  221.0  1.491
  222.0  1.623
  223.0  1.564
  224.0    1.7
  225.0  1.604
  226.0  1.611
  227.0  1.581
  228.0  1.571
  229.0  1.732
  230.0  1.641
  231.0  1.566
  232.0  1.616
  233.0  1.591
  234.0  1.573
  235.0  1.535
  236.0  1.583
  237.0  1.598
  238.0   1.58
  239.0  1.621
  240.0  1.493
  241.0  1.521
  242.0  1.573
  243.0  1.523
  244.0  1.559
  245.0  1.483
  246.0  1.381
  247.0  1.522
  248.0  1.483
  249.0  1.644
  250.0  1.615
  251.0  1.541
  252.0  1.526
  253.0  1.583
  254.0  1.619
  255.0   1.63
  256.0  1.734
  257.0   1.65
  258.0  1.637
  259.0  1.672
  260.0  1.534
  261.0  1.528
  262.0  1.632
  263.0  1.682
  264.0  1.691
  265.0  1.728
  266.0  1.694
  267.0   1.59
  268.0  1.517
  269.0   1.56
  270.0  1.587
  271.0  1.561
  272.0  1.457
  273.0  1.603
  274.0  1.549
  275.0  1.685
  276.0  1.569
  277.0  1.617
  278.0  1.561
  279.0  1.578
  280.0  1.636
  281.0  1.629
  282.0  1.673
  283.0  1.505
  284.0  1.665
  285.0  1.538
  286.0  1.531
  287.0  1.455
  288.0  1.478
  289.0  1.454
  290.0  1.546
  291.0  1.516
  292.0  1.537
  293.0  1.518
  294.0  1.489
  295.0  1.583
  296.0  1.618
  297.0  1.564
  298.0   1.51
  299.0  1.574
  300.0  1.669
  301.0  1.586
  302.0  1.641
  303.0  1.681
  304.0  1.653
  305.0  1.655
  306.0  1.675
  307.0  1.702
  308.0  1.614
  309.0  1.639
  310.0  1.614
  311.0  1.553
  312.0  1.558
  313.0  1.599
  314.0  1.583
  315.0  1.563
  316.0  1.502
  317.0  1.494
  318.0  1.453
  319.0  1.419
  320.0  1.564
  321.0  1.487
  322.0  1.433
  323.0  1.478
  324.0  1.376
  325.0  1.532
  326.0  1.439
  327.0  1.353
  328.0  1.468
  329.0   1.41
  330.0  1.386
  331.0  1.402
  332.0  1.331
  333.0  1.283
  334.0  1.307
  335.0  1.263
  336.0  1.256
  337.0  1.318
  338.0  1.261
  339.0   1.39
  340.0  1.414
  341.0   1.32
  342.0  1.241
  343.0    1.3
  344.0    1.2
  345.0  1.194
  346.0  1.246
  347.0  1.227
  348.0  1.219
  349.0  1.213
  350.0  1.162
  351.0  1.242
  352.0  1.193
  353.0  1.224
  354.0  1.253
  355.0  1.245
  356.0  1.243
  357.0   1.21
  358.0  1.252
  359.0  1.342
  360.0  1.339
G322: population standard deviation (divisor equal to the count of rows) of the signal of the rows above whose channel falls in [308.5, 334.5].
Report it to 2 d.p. 0.10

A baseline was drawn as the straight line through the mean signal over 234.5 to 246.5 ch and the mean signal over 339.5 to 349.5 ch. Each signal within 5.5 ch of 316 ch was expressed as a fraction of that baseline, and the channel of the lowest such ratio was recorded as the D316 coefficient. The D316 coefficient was 319.0 ch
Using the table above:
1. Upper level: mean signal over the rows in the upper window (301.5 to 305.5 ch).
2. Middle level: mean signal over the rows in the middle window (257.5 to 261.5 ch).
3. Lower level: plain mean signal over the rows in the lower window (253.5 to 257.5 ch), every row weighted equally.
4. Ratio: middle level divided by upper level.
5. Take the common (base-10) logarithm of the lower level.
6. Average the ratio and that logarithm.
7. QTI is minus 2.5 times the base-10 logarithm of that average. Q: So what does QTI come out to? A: 0.572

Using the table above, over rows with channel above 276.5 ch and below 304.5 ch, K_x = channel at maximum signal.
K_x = 303.0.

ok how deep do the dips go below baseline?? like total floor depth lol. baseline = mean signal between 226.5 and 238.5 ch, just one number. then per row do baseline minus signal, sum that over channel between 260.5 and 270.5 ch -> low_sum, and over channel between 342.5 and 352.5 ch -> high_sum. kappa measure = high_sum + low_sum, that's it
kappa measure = 3.5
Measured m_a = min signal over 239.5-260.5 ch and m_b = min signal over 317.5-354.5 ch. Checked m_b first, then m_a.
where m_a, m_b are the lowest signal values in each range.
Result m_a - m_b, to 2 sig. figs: 0.22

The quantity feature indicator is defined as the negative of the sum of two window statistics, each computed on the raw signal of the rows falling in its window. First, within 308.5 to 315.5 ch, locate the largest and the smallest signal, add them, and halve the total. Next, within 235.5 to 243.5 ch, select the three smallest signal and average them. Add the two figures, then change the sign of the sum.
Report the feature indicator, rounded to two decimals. -3.11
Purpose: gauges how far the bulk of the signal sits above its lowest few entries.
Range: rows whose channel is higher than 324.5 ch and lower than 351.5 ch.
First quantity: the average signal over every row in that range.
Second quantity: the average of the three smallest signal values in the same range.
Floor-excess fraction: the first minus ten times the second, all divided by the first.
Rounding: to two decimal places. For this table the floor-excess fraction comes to -8.05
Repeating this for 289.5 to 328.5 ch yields -7.92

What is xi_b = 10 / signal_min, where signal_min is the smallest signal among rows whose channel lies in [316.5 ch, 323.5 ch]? 7.0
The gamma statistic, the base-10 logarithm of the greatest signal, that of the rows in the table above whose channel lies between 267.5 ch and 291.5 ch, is 0.227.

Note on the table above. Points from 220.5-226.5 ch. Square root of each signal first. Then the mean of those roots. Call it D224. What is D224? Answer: 1.26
